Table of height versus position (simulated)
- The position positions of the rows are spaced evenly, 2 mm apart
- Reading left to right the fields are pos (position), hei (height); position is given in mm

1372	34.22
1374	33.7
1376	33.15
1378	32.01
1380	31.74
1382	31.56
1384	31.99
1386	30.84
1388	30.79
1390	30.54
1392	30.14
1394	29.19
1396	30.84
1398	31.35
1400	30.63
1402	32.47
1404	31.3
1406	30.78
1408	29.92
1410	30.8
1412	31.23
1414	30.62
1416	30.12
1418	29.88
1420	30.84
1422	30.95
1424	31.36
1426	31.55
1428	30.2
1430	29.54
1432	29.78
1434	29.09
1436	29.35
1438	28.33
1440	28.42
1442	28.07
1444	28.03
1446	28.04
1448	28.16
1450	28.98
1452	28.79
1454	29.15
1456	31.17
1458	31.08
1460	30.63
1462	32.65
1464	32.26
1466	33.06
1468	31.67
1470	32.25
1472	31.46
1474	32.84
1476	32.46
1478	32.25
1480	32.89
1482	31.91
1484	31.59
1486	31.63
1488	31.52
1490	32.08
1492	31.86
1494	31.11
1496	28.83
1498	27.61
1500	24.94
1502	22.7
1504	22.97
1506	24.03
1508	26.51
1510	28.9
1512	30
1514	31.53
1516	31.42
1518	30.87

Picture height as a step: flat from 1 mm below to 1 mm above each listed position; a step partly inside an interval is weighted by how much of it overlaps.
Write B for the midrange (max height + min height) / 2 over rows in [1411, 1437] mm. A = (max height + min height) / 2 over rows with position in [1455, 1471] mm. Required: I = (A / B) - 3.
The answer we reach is -1.95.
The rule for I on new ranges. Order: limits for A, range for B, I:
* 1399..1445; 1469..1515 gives -1.91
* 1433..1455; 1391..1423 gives -2.07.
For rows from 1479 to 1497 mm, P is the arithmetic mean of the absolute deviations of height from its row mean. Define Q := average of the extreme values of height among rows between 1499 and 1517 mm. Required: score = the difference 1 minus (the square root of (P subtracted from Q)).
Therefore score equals -4.14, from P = 0.7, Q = 27.1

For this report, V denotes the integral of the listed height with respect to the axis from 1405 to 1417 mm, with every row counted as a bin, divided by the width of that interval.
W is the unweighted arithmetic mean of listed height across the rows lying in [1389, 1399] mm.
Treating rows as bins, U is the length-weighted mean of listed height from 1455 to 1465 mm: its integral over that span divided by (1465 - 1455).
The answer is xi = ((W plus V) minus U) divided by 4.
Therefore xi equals 7.4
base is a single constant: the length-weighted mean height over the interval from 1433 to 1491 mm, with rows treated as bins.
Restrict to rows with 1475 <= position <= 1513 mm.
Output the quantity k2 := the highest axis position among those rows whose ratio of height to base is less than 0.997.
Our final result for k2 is 1512 mm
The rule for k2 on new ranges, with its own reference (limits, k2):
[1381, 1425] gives 1418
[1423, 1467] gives 1454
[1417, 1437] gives 1436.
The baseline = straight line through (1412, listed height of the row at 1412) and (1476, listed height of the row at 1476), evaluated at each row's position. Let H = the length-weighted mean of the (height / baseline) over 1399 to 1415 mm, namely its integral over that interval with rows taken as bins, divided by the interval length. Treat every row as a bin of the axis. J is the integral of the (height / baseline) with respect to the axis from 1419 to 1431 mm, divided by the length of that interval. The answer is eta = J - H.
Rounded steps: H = 0.99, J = 0.977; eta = -0.02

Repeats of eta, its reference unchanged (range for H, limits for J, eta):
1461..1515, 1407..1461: 0.02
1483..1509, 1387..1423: 0.13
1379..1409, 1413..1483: -0.05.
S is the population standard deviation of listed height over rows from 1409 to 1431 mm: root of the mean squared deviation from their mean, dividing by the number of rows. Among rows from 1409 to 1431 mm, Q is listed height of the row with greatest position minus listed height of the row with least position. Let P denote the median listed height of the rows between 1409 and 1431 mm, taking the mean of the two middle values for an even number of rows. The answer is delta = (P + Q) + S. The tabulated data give 30.2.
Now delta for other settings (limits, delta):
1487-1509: 26.1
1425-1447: 26.6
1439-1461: 32.2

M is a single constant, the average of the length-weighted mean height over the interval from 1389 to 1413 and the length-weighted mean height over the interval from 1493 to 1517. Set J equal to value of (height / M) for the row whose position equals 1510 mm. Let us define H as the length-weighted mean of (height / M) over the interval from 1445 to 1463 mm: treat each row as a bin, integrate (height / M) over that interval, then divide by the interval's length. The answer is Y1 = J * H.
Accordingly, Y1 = 1.01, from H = 1.02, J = 0.99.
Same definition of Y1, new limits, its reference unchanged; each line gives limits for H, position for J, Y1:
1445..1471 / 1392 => 1.09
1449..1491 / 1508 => 0.98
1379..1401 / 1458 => 1.13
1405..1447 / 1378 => 1.12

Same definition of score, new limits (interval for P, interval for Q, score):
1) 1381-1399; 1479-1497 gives -4.50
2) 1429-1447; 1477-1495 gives -4.60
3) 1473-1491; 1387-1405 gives -4.51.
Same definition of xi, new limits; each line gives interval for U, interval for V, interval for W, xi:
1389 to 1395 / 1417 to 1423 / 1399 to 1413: 7.9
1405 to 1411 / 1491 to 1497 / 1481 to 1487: 8.0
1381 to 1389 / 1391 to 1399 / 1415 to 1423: 7.4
